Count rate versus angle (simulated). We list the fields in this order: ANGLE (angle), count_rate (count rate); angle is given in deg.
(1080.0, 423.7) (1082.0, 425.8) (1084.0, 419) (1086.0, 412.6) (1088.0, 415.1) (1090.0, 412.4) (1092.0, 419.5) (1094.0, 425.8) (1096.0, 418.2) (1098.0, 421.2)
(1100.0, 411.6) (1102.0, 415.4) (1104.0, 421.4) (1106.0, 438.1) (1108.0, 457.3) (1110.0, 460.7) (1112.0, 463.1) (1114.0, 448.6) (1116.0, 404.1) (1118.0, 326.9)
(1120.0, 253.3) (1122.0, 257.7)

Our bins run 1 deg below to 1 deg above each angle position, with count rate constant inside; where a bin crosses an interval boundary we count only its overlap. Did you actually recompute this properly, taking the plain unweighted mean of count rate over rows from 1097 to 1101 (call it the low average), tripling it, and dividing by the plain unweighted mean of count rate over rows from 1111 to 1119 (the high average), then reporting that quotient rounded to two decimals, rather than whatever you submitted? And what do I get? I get 3.04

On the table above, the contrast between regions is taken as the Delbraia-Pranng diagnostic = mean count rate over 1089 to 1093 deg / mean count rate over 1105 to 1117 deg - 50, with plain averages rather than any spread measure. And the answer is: -49.1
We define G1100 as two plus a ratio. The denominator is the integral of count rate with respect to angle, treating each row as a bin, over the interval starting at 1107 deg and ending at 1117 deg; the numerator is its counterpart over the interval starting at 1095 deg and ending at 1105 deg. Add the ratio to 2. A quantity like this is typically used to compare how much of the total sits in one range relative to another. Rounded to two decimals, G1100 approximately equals 2.93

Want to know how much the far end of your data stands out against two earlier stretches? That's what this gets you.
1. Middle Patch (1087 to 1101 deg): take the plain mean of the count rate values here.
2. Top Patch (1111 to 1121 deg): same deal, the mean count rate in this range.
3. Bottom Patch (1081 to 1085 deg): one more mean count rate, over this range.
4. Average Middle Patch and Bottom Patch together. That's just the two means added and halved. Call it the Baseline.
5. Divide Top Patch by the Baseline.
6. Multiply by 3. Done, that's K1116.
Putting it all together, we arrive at 2.71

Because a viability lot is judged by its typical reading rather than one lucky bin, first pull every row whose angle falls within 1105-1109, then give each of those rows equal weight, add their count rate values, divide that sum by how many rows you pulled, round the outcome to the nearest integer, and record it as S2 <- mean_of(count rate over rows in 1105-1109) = 448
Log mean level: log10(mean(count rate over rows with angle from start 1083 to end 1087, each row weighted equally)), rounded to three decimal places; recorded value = 2.619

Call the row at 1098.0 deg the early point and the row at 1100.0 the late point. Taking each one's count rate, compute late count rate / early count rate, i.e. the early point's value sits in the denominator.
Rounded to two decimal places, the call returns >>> 0.98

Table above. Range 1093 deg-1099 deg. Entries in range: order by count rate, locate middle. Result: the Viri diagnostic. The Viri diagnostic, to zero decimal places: 421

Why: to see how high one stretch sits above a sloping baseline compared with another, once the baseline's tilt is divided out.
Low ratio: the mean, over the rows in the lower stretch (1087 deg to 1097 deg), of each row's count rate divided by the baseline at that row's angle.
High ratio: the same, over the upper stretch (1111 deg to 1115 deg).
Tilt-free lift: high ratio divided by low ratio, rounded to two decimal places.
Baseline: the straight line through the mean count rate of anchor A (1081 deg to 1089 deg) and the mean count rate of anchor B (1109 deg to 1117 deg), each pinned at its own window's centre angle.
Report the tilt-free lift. 1.04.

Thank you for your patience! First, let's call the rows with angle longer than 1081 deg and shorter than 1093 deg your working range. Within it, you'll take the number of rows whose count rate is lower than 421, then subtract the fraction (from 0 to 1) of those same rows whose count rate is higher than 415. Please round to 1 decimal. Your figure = 4.3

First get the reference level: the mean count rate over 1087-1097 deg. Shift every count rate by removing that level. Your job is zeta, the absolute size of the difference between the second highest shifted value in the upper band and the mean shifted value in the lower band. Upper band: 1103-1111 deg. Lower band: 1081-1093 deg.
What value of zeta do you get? 40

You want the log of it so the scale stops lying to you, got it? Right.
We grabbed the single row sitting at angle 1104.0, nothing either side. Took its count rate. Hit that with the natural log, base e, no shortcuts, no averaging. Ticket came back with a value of 6.044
